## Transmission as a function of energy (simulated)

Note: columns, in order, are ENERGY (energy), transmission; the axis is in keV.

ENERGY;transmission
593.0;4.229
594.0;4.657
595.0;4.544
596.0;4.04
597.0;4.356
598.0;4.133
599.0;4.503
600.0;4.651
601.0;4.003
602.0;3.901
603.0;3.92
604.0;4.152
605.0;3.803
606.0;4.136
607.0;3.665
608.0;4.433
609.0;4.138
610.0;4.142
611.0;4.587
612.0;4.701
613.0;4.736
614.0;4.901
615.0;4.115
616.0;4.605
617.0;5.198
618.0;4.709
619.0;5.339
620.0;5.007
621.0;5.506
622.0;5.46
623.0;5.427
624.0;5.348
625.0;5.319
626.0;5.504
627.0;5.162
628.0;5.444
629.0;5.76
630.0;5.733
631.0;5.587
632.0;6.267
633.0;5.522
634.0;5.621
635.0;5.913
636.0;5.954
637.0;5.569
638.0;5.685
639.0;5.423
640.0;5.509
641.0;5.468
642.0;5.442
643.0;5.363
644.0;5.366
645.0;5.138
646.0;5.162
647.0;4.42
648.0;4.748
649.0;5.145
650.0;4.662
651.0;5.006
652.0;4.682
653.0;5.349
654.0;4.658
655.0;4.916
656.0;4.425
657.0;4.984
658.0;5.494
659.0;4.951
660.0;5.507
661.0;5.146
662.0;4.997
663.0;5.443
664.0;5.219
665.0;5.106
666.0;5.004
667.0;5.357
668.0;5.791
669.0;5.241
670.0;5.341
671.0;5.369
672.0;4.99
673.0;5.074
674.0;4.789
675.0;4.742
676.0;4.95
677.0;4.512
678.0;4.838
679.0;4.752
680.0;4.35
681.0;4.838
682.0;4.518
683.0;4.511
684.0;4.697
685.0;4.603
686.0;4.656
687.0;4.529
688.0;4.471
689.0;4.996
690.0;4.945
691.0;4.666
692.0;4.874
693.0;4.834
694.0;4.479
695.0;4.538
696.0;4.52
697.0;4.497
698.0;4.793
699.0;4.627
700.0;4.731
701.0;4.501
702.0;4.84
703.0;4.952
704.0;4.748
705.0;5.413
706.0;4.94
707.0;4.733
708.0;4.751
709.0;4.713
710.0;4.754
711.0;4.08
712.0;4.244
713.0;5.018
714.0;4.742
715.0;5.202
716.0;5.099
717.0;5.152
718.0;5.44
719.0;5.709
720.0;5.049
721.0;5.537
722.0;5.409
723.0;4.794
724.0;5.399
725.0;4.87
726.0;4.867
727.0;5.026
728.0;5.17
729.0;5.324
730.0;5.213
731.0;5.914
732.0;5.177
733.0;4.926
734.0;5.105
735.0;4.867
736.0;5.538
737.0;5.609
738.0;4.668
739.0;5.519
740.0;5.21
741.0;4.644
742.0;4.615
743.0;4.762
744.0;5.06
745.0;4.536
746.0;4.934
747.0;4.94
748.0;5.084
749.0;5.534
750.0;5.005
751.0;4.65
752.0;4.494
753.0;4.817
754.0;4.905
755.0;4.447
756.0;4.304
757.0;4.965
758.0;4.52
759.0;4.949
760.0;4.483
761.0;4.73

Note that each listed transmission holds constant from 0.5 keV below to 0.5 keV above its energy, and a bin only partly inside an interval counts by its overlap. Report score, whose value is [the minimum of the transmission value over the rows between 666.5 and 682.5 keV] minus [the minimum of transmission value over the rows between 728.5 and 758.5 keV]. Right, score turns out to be 0.0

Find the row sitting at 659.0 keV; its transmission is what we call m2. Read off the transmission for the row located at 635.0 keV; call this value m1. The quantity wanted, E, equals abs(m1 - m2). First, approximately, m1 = 5.913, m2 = 4.951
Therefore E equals 1.0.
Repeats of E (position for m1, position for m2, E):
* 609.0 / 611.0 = 0.4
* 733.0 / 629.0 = 0.8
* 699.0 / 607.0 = 1.0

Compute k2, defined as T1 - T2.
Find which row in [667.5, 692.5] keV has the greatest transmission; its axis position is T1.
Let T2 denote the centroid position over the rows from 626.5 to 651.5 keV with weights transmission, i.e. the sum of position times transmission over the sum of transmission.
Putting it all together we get 29.4 keV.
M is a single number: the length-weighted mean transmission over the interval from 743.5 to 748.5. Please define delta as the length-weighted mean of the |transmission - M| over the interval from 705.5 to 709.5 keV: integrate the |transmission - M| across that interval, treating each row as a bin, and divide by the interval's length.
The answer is 0.14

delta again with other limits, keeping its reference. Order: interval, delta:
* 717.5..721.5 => 0.52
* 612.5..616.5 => 0.32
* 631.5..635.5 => 0.92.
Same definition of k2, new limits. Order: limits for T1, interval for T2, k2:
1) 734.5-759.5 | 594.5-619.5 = 129.6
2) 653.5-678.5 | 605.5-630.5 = 49.3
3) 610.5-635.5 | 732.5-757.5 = -112.8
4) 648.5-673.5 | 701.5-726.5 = -46.2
